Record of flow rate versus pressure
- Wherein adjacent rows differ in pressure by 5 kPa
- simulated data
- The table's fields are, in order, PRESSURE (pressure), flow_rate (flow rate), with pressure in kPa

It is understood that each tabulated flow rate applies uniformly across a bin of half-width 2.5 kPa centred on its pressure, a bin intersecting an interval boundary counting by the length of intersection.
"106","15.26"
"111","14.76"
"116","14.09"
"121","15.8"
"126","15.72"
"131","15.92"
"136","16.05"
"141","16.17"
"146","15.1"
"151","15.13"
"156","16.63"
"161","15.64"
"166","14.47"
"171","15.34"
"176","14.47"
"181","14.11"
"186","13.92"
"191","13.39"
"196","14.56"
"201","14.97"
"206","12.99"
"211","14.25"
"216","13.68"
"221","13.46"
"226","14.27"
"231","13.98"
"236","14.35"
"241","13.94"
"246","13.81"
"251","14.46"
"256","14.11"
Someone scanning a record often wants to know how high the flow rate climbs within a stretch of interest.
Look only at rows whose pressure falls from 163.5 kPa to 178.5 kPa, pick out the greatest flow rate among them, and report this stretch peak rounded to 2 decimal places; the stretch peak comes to 15.34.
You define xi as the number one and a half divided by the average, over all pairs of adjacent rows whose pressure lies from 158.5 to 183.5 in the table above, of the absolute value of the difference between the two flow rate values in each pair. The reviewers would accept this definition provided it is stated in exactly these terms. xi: 1.8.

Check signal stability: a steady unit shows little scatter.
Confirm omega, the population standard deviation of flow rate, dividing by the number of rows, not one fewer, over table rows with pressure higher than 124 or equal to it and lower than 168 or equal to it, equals 0.62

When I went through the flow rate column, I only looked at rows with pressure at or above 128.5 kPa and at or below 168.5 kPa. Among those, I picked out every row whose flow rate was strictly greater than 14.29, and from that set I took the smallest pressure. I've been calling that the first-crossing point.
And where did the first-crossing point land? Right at 131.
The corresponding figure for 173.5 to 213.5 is 176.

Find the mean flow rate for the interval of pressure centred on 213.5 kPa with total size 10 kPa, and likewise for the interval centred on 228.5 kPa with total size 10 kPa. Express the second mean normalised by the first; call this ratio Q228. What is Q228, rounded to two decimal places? 1.01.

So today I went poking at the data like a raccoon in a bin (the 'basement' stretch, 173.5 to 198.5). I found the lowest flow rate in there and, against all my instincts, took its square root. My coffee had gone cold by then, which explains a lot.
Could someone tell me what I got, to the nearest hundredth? 3.66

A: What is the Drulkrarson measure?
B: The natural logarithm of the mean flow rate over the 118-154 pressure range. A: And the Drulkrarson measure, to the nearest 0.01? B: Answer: 2.75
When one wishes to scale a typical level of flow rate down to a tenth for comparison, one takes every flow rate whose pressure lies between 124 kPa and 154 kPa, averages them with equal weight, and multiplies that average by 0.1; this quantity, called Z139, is 1.57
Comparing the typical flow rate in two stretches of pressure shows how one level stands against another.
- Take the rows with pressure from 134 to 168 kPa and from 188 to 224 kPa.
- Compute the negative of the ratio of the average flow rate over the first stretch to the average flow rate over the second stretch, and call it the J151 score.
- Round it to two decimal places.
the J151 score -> -1.12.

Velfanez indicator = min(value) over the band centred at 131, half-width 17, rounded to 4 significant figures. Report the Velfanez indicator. 14.09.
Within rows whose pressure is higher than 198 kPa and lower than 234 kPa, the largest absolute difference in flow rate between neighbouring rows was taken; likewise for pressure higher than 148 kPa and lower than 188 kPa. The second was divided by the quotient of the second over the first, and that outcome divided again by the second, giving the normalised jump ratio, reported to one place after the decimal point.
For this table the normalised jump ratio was 1.3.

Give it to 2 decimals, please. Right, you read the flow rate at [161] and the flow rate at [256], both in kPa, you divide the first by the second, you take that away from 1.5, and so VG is 0.39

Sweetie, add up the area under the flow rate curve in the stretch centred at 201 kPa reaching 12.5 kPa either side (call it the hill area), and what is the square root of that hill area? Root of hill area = 18.7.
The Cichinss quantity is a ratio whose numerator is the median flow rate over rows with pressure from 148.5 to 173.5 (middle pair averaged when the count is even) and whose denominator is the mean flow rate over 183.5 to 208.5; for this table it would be 1.10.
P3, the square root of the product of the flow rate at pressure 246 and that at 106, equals 14.5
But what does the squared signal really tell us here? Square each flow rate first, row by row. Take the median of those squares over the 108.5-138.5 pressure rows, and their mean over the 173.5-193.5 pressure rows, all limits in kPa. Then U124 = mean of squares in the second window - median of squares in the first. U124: -53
